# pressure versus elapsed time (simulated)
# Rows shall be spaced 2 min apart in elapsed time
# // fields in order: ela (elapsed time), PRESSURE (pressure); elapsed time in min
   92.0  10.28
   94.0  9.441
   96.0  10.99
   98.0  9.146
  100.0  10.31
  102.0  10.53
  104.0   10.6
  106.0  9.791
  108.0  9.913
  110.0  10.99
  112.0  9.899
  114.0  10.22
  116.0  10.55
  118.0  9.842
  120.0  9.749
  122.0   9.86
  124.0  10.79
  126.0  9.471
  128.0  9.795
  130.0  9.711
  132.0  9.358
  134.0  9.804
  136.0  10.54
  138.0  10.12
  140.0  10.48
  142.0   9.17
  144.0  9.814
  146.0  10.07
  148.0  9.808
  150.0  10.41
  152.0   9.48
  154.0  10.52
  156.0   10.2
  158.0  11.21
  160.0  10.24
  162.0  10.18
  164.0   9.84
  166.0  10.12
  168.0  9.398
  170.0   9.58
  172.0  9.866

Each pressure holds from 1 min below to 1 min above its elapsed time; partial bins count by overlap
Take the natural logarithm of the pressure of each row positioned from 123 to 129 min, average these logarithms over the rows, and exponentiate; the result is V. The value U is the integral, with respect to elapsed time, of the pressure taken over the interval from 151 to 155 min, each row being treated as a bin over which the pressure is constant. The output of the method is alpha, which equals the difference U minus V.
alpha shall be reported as 30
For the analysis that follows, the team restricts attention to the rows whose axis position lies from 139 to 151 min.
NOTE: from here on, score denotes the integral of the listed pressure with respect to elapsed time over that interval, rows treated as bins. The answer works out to 120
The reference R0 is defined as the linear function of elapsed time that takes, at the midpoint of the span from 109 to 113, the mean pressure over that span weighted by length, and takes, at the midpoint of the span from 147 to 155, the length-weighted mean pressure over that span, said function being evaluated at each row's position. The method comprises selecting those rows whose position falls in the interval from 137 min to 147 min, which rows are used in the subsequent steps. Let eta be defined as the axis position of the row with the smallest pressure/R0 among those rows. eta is 142.0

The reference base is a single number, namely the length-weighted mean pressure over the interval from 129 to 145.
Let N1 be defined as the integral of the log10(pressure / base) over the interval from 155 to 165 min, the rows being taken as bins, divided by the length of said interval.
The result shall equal 0.019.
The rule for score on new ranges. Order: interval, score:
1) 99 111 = 124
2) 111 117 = 61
